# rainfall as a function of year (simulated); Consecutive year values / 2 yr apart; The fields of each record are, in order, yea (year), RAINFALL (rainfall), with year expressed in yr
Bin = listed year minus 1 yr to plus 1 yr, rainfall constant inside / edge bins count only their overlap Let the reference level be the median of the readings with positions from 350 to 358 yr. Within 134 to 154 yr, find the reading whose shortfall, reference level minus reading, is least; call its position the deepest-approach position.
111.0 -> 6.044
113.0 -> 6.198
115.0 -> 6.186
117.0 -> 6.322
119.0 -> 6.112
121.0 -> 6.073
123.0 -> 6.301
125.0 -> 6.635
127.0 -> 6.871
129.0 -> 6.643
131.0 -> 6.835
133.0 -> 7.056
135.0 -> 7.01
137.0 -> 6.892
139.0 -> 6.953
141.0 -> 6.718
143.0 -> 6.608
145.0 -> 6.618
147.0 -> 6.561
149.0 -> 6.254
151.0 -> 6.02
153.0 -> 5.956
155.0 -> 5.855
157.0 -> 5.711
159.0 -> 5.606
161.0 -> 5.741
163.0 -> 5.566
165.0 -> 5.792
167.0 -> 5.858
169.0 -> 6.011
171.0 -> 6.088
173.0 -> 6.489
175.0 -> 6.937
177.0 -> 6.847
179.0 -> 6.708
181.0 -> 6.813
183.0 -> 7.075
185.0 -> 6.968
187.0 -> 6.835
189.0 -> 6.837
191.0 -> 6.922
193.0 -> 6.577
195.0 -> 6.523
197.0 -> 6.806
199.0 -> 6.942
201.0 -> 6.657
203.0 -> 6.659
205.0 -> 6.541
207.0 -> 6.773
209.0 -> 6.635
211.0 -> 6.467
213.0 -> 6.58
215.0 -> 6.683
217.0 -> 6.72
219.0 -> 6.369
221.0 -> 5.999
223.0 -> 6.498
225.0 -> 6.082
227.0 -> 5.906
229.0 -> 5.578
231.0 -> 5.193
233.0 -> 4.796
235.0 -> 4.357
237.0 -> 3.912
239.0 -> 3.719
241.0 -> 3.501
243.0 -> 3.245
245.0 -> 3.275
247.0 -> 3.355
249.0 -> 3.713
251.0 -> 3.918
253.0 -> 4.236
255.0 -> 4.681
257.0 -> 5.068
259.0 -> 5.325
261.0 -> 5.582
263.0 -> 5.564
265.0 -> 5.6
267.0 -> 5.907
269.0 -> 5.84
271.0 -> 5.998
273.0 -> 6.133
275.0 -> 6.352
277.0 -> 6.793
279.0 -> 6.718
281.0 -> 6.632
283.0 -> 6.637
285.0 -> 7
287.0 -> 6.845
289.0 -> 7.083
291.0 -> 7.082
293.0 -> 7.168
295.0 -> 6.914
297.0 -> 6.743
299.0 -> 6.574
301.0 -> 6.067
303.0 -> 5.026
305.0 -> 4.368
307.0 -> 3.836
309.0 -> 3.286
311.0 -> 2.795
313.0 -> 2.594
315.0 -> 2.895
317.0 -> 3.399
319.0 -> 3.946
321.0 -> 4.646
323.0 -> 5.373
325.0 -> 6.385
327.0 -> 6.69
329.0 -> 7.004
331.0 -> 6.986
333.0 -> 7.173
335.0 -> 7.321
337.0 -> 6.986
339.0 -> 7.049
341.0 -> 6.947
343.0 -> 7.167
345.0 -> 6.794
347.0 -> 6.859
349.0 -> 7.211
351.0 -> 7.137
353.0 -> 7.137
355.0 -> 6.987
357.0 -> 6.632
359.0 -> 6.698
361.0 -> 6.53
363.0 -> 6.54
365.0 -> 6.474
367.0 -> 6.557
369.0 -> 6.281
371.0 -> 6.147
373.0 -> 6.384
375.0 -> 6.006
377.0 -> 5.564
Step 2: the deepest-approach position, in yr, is 135.0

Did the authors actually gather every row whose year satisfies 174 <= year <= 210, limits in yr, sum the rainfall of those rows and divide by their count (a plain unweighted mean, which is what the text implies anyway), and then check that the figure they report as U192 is 6.8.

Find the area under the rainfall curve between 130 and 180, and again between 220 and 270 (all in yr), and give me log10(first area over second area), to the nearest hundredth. 0.12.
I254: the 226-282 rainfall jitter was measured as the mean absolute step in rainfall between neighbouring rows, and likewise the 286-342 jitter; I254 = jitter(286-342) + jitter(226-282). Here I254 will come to 0.62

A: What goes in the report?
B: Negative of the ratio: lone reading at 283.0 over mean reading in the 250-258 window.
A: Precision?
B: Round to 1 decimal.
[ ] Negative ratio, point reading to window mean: -1.5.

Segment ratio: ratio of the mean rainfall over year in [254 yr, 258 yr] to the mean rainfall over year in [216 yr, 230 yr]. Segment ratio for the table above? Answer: 0.8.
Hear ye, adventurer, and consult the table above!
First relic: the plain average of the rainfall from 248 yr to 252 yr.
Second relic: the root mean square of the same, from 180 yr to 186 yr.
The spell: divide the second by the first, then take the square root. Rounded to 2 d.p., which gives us 1.35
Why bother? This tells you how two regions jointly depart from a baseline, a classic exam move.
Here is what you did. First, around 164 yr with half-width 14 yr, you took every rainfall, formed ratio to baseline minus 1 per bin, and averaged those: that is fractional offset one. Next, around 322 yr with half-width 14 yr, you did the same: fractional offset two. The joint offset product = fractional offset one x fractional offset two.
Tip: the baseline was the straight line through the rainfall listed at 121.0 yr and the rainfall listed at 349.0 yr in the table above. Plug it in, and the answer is 0.012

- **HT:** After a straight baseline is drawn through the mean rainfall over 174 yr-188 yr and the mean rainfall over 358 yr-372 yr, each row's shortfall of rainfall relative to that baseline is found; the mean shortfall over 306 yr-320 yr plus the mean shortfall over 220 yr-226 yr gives 3.92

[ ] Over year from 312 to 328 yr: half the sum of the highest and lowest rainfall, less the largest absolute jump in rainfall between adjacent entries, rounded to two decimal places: 3.63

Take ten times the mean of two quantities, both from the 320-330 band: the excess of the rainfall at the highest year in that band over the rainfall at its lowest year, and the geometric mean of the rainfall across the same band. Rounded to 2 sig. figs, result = 42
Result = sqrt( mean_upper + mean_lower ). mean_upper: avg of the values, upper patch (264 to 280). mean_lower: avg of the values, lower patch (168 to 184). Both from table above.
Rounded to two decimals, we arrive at 3.58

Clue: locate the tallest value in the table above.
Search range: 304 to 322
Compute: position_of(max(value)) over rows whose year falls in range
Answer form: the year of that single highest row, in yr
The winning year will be 321.0 yr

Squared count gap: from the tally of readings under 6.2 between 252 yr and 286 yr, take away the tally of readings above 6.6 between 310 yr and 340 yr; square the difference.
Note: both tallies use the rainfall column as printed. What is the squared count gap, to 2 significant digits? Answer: 16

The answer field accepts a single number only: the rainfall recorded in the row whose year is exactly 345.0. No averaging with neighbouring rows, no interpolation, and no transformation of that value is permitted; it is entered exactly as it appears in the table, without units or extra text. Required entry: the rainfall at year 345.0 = 6.794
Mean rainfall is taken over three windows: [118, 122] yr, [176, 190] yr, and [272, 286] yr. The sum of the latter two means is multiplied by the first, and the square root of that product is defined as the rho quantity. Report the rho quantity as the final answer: 9.1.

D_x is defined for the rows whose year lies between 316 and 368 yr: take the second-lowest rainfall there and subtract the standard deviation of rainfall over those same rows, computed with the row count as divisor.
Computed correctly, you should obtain 3.0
